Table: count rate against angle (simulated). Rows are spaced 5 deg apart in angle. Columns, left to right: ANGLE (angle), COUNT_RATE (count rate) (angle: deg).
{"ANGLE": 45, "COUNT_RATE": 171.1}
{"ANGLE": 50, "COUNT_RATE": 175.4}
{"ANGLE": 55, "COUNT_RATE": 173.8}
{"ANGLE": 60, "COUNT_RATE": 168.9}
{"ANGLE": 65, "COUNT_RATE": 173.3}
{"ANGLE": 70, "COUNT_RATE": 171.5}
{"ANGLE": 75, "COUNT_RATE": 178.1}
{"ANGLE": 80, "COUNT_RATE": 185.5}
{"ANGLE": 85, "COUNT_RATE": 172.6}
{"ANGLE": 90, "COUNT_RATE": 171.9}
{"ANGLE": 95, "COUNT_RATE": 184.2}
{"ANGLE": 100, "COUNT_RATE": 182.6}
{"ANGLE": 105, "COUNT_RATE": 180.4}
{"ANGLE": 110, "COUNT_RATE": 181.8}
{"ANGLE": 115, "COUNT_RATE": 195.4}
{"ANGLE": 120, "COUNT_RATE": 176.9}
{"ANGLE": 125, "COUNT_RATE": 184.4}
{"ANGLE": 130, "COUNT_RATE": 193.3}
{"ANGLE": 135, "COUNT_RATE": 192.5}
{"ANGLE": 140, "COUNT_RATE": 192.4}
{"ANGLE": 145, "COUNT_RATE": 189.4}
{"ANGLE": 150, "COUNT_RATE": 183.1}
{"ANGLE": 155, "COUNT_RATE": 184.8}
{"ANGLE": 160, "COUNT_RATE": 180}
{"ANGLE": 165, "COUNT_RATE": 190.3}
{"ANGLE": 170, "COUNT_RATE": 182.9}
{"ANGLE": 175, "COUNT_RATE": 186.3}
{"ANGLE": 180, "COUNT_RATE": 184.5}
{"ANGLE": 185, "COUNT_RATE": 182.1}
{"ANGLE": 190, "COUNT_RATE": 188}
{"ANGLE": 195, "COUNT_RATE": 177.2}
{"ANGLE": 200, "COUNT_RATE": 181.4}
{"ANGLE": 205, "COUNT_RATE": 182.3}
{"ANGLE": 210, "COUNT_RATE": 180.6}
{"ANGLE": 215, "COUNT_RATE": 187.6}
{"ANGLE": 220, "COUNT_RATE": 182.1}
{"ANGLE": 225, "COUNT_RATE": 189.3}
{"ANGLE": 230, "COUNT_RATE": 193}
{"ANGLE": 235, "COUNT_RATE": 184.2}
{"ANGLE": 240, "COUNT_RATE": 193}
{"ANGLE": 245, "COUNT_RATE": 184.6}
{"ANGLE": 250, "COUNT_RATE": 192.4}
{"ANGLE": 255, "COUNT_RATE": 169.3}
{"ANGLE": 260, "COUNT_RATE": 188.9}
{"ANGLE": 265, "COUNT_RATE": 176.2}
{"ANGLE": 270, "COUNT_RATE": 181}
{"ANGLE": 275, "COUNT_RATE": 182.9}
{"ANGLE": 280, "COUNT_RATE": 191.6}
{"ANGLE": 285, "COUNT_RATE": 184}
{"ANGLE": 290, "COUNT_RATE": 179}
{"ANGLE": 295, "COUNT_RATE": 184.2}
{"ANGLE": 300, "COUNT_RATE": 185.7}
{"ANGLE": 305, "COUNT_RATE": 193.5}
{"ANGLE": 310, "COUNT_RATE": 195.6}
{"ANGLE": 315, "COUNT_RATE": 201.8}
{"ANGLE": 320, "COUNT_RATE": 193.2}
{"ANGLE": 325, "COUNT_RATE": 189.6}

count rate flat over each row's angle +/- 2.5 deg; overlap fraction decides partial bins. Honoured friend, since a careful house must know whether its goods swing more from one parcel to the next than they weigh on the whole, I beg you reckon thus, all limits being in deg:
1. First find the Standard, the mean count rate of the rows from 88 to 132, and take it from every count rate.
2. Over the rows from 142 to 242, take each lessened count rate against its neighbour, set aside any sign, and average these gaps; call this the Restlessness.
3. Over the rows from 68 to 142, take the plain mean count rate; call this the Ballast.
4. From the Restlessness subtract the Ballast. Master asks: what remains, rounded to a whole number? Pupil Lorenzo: -178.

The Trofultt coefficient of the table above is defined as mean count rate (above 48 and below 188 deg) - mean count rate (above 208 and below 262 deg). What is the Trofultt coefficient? -3.8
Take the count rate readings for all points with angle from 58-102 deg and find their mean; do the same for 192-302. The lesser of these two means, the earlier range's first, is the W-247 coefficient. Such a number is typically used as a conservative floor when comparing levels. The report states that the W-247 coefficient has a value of 176.5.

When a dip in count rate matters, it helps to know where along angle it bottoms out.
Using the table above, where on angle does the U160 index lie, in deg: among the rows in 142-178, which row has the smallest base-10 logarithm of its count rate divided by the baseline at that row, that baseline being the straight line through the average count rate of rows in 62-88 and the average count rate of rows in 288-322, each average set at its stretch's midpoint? 160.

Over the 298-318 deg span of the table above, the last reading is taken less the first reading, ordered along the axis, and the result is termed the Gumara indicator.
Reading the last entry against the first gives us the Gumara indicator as 16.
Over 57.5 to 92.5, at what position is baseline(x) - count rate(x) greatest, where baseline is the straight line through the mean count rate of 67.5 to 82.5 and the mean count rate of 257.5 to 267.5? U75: 60 deg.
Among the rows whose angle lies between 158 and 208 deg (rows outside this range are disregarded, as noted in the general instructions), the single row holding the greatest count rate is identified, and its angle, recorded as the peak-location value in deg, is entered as 165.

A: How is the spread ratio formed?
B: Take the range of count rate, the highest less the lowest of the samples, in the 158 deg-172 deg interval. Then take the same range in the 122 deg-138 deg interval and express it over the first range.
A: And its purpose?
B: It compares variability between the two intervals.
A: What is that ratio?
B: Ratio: 0.86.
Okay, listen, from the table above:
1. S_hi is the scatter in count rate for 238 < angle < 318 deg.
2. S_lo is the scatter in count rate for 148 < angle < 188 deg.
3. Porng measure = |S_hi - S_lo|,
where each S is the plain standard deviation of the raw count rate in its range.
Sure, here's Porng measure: 5.0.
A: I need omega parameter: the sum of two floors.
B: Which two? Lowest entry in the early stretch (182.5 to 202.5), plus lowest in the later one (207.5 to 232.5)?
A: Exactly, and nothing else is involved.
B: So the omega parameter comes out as 358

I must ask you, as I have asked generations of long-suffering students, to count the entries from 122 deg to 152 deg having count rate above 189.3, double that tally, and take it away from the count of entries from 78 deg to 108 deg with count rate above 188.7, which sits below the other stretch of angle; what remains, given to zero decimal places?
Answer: -8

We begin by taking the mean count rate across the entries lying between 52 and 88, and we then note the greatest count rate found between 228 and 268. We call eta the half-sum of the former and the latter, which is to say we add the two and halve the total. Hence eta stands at 184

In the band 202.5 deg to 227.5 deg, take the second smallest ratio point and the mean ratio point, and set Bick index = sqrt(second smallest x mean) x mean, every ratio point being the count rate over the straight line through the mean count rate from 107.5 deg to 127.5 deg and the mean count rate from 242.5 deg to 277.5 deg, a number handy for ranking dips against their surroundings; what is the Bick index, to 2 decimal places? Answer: 1.01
